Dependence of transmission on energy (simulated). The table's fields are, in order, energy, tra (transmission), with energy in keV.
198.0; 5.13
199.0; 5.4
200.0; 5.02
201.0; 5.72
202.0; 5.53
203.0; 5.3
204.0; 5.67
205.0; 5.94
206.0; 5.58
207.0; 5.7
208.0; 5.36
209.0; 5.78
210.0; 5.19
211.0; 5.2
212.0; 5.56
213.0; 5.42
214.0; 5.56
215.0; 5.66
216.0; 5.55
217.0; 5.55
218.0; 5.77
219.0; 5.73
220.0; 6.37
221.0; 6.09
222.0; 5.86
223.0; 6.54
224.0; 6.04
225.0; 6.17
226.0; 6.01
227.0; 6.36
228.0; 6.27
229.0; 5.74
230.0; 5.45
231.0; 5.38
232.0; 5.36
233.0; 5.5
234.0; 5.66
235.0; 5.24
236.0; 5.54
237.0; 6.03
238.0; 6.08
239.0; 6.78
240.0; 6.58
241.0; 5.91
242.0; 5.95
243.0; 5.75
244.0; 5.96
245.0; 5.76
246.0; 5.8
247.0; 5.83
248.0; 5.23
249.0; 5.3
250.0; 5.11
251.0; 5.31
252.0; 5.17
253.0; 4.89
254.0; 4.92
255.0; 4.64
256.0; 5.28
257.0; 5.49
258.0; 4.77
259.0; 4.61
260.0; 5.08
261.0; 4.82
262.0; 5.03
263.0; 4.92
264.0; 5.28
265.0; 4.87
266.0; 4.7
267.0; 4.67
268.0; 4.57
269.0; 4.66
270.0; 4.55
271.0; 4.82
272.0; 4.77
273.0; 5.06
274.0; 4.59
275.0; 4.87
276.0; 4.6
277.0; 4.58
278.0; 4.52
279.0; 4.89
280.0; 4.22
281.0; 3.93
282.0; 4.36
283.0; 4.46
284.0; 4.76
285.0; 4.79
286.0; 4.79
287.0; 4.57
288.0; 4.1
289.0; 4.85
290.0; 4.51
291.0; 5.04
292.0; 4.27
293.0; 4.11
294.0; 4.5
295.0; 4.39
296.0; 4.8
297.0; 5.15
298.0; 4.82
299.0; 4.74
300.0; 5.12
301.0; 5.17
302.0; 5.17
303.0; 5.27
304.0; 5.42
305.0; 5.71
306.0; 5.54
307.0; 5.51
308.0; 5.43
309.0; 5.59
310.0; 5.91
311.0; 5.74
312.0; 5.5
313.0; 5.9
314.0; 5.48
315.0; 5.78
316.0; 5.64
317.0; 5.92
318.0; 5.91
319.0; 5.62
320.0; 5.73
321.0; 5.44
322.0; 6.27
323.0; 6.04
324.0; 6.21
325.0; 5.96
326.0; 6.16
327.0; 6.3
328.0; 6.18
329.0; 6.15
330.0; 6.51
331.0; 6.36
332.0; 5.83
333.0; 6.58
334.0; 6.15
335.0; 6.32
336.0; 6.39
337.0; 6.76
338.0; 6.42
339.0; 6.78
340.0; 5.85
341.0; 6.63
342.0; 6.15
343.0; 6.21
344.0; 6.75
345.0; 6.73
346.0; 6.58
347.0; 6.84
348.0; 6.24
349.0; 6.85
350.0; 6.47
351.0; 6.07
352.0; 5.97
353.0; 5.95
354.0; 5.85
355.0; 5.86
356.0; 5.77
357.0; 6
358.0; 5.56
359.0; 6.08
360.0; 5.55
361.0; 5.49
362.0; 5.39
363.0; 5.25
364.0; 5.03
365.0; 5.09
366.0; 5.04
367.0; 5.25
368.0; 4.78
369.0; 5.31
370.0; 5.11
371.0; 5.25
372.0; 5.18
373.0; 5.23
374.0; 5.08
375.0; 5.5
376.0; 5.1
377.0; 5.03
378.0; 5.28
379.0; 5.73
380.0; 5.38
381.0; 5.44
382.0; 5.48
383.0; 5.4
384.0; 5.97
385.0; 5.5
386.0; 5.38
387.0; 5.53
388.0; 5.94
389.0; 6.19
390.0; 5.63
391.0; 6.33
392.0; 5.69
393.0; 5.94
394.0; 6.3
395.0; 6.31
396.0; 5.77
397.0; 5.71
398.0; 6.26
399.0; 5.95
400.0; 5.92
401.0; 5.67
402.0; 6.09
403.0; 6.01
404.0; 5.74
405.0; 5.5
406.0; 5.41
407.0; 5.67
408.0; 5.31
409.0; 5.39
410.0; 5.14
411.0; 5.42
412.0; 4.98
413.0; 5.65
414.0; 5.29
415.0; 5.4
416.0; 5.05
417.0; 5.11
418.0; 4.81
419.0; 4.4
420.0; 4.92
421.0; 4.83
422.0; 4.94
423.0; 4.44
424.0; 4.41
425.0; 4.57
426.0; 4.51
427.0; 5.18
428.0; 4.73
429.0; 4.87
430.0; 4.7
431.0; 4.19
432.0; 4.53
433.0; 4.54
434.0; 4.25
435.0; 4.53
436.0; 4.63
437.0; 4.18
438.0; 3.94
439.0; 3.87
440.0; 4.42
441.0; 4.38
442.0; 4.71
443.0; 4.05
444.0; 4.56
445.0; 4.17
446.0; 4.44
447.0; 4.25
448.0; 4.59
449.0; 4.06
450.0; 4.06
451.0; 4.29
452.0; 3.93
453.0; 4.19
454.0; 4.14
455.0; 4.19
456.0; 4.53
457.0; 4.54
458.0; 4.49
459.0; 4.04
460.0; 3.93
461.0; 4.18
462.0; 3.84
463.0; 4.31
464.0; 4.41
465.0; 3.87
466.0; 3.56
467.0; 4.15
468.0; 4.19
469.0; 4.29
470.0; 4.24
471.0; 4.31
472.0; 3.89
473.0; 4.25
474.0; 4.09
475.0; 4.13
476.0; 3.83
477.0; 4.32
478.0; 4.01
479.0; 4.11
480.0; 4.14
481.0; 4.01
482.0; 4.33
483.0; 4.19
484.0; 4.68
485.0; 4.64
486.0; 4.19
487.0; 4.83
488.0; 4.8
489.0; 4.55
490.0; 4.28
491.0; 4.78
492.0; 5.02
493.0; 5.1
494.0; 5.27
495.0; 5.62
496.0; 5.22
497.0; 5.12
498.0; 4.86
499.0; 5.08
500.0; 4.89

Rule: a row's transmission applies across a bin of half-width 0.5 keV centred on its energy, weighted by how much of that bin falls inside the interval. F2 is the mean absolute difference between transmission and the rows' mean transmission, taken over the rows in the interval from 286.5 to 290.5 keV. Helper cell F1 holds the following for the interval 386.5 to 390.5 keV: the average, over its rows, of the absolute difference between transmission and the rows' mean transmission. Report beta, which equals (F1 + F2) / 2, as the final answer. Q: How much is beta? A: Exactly 0.22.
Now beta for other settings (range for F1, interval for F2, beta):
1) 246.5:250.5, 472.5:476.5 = 0.18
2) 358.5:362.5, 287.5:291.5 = 0.27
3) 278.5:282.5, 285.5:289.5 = 0.26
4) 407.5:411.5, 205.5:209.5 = 0.11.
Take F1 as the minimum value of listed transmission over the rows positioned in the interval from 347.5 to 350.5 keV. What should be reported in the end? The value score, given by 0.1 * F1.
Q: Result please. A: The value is 0.62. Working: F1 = 6.24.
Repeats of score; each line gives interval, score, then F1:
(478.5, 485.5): 0.40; 4.01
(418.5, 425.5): 0.44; 4.4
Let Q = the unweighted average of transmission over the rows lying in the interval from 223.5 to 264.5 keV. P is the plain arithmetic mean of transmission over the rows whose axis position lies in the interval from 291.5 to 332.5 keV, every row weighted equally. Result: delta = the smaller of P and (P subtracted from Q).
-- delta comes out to 0.0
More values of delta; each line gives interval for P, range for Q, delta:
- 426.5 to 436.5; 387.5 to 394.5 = 1.4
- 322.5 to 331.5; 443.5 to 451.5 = -1.9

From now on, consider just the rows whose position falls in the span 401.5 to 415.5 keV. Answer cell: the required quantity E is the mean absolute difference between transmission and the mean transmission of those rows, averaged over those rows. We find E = 0.24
